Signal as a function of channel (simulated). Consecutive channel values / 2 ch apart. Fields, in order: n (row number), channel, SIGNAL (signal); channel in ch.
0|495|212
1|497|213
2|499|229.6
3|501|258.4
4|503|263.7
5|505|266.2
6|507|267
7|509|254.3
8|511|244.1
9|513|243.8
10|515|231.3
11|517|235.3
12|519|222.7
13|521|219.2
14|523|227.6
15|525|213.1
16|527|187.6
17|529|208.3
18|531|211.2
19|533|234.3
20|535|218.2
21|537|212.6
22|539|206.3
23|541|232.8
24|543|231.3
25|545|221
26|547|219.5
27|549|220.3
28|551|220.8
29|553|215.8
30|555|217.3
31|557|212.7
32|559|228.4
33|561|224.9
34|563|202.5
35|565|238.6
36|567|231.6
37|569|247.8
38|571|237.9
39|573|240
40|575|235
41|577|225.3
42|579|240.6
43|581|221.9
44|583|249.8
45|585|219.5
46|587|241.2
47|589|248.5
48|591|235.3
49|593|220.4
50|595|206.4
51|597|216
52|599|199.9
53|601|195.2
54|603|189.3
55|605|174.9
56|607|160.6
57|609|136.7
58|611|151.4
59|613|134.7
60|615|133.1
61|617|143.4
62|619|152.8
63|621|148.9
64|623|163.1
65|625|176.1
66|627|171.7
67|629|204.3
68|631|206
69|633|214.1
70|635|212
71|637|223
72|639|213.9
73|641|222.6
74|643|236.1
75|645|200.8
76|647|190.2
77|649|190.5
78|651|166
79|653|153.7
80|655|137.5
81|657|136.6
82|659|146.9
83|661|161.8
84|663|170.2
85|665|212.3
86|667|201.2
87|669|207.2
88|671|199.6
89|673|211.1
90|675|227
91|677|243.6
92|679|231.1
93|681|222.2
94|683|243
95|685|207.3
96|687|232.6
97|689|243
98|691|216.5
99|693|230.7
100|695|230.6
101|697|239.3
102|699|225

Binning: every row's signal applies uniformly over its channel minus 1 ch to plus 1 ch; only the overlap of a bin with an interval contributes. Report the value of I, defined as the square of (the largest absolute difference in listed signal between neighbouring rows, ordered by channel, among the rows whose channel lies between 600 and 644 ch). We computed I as 1063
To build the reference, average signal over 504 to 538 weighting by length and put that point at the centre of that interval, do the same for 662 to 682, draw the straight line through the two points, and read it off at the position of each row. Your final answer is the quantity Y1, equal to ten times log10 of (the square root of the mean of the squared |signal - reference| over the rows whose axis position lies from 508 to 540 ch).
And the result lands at 12.3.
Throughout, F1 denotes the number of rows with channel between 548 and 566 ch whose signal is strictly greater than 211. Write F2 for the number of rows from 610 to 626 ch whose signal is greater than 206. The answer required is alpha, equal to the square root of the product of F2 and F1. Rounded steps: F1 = 8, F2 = 0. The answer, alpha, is 0.0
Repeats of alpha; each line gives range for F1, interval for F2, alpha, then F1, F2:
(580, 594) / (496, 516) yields 8.4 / 7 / 10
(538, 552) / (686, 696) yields 5.5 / 6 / 5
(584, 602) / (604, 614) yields 0.0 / 6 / 0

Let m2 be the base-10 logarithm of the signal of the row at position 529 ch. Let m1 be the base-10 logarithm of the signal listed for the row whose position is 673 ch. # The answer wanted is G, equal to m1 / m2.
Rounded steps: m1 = 2.32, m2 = 2.32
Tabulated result 1.00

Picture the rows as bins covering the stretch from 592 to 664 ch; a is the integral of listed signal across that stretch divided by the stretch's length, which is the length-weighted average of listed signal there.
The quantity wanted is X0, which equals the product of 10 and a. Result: 1795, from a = 179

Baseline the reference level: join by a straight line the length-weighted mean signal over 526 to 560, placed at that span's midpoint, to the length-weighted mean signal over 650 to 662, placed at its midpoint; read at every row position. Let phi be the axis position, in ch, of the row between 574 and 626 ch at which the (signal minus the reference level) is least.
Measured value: 615 ch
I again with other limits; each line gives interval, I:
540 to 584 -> 1303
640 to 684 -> 1772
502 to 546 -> 702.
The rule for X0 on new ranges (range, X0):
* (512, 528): 2226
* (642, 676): 1852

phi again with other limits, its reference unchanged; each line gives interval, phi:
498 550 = 527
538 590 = 539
